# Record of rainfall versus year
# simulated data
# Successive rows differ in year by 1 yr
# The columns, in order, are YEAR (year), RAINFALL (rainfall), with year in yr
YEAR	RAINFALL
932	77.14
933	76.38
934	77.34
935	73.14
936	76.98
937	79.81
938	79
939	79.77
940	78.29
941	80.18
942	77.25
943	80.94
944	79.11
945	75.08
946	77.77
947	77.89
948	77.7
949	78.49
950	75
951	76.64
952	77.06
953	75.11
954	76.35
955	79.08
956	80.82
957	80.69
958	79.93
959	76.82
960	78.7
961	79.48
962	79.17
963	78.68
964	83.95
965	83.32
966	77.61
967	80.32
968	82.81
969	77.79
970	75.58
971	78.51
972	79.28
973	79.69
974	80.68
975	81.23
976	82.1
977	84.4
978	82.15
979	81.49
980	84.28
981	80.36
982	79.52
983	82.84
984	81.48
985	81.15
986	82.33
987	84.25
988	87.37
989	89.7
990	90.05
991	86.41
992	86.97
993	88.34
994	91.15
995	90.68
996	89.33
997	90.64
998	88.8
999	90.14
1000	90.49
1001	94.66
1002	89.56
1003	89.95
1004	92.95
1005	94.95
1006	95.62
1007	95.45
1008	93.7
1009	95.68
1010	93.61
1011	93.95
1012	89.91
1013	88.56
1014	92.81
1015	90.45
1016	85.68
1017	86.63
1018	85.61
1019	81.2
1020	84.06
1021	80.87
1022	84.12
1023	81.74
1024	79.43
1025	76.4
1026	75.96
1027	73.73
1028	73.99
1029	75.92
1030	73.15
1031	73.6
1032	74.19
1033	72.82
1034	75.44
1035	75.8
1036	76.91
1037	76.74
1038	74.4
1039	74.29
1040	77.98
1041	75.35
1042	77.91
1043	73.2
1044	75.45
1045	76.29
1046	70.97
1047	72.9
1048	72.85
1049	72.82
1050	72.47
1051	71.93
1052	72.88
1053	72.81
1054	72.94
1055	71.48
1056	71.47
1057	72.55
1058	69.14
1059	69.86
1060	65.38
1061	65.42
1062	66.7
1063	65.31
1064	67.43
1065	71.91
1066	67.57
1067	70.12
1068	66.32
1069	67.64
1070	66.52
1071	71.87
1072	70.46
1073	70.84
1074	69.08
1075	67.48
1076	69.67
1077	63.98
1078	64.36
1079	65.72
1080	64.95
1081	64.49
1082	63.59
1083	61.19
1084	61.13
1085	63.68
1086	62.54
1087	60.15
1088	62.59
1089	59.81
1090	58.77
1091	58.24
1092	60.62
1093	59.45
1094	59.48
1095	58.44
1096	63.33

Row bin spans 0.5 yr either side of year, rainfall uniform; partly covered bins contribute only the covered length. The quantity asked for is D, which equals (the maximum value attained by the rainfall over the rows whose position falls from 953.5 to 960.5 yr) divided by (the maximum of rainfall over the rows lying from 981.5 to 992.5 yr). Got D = 0.90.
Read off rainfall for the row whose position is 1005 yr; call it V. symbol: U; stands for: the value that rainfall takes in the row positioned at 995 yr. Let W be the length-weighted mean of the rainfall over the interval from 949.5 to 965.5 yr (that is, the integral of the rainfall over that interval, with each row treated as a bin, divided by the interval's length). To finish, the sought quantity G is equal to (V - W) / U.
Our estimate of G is 0.18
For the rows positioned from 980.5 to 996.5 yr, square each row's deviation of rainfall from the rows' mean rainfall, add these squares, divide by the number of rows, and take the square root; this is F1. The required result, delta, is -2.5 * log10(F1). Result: -1.47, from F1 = 3.9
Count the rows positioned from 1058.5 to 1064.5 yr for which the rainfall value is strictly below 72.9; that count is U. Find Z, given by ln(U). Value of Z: 1.8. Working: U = 6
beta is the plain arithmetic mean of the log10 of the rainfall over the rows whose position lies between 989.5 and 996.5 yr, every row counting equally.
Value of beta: 1.95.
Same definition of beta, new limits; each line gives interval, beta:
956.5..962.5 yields 1.90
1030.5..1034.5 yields 1.87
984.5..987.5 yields 1.92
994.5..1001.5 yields 1.96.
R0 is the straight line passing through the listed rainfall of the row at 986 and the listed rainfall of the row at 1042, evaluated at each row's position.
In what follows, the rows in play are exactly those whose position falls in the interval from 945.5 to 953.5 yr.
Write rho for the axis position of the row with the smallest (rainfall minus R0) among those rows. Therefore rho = 950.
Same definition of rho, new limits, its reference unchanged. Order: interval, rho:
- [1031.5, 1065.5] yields 1060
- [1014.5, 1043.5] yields 1033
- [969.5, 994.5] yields 970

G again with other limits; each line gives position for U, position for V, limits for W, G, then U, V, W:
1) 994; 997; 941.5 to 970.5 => 0.13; 91.15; 90.64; 79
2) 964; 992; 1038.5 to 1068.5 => 0.18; 83.95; 86.97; 71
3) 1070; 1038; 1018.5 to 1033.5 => -0.05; 66.52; 74.4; 77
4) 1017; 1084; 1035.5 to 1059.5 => -0.14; 86.63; 61.13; 74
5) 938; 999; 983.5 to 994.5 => 0.05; 79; 90.14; 86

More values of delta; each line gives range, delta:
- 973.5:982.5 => -0.49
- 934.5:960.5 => -0.74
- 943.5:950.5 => -0.44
